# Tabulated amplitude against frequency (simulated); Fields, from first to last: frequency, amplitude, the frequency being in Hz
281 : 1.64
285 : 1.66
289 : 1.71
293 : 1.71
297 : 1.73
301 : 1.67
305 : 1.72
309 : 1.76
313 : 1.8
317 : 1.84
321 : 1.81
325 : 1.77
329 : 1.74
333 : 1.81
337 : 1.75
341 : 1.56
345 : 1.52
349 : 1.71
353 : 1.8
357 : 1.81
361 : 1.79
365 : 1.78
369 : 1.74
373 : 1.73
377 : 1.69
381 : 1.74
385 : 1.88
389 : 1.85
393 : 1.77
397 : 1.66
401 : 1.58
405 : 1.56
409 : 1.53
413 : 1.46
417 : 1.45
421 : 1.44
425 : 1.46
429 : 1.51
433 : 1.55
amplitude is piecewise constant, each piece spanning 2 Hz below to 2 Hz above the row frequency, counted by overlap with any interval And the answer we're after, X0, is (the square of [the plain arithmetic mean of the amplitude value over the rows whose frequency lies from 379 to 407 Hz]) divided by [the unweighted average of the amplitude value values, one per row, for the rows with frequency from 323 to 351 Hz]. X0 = 1.75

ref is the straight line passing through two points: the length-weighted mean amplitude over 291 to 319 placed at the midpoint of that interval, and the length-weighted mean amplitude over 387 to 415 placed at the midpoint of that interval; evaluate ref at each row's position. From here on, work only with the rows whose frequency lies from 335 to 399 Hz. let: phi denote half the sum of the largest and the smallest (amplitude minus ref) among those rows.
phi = 0.026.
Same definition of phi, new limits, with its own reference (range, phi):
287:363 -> -0.026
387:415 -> 0.025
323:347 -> -0.041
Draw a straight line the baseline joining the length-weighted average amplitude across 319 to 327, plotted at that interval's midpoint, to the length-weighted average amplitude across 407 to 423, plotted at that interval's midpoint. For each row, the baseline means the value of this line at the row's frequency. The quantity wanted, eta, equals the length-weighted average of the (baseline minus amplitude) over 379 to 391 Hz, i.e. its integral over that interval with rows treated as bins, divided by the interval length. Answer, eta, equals -0.25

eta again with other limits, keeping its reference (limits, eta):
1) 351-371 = -0.13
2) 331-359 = 0.00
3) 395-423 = -0.03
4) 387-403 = -0.18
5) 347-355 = -0.06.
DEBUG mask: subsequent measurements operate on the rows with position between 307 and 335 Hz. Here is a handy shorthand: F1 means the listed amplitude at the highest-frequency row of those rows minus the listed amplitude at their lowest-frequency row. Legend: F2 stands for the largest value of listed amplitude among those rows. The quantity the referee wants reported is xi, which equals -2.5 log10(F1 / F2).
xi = 3.9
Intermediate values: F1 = 0.05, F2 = 1.84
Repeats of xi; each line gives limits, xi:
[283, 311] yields 3.1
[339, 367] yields 2.3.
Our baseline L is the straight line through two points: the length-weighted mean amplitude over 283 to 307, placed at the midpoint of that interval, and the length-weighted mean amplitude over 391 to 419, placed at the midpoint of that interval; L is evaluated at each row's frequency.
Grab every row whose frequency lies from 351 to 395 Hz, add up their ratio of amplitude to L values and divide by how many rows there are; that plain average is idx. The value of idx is 1.11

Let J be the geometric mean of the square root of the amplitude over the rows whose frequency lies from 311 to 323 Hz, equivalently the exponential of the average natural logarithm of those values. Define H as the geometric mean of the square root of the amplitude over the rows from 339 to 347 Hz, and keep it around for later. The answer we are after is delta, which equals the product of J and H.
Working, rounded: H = 1.24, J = 1.35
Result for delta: 1.67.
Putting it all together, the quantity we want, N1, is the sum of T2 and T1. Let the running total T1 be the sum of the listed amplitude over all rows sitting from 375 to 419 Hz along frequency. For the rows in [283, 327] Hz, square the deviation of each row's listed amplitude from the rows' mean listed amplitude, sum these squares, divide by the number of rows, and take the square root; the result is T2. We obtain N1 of 18.2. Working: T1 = 18.2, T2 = 0.055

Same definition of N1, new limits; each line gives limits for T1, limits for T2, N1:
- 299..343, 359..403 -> 19.3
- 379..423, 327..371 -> 18.0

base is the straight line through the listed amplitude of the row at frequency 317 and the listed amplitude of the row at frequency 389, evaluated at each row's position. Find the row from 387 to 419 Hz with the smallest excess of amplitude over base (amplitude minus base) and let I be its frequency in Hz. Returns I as 417 Hz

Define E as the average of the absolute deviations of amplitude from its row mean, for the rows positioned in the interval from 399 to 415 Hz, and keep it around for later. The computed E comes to 0.04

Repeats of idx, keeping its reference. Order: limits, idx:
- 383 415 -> 1.05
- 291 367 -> 1.05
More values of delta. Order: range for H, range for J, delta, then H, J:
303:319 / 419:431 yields 1.62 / 1.33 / 1.21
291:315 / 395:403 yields 1.67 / 1.32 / 1.27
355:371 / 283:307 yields 1.74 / 1.33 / 1.30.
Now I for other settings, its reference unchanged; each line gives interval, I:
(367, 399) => 397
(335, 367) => 345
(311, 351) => 345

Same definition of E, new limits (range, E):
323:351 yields 0.09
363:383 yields 0.02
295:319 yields 0.05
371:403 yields 0.07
